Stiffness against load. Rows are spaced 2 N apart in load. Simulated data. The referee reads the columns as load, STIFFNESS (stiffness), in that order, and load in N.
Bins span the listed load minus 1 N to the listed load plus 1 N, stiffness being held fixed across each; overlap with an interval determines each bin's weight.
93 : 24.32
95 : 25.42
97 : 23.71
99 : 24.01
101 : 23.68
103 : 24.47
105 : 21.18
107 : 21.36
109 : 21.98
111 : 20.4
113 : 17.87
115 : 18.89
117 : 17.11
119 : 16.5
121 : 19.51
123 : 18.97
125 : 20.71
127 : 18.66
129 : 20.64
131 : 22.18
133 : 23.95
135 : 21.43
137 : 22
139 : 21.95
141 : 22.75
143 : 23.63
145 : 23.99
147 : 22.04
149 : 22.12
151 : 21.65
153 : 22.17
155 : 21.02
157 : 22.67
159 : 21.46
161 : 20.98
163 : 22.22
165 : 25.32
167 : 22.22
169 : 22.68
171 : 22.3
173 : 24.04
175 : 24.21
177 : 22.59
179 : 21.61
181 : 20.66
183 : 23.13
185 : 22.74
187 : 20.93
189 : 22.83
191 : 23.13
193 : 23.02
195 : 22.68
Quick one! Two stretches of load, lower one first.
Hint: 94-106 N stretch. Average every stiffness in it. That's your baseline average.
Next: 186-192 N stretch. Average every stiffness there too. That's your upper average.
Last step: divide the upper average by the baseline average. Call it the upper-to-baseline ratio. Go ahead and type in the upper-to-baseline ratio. 0.94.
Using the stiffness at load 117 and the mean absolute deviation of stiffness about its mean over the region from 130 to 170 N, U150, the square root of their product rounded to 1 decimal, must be 3.7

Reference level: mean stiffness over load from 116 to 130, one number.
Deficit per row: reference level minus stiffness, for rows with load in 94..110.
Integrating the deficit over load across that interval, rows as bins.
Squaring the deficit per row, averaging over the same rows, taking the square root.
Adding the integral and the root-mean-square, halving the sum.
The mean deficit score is -32.5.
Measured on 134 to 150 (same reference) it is -27.1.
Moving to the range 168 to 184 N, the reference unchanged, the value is -28.3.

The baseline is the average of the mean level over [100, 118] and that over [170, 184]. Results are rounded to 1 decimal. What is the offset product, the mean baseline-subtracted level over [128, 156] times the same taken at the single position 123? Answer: -1.5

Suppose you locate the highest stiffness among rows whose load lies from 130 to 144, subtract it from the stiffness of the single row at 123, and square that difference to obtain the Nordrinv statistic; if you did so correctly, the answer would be 25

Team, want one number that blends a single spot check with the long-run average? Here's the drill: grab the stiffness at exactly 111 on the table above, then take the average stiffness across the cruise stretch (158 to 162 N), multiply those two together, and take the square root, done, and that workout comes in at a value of 20.8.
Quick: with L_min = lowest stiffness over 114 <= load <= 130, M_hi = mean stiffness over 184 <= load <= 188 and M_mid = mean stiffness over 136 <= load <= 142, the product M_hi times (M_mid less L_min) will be 125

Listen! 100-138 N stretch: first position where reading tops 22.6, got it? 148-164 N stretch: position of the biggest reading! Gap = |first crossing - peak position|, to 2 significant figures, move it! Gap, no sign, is 56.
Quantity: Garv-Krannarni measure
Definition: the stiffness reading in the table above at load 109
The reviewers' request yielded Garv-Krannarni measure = 21.98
